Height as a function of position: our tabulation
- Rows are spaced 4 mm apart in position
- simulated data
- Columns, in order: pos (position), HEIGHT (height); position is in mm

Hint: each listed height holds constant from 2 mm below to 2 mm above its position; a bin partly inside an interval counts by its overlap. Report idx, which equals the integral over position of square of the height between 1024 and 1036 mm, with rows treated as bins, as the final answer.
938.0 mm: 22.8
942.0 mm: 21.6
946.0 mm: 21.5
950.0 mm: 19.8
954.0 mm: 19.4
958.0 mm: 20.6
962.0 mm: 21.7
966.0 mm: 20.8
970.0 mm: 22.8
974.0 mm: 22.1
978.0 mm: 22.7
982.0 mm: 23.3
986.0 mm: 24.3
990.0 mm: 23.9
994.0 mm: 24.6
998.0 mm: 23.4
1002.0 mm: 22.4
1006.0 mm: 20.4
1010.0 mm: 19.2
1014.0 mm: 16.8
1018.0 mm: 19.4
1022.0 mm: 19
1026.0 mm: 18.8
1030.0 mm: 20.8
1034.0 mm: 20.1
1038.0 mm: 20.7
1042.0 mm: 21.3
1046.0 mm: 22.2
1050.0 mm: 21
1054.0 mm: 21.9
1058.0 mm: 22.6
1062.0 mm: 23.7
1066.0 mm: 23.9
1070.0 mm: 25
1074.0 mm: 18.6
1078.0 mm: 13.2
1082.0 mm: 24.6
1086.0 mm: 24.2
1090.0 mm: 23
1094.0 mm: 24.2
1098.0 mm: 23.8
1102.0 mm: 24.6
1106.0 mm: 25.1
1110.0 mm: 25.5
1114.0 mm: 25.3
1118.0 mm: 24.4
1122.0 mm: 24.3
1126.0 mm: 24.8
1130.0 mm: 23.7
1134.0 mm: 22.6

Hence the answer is 4760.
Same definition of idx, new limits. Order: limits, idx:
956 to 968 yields 5312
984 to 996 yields 7067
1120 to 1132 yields 7069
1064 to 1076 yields 6169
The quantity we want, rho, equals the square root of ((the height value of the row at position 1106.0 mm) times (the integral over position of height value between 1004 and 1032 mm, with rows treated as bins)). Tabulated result 116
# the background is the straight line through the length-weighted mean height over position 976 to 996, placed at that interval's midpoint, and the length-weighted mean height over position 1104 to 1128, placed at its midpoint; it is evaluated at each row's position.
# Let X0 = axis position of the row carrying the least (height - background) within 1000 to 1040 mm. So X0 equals 1014.0 mm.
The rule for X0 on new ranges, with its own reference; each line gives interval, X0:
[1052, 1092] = 1078.0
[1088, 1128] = 1090.0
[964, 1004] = 966.0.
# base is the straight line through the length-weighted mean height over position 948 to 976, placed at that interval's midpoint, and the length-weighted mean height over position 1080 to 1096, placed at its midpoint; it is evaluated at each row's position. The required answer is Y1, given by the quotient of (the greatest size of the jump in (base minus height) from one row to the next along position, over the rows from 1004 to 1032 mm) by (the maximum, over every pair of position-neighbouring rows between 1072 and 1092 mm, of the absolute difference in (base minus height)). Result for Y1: 0.2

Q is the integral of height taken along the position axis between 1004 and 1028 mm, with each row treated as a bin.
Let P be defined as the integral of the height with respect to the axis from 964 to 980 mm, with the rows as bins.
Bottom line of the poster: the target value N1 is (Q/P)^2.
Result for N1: 2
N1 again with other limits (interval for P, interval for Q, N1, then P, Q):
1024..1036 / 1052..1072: 4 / 239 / 468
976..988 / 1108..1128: 3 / 281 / 497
